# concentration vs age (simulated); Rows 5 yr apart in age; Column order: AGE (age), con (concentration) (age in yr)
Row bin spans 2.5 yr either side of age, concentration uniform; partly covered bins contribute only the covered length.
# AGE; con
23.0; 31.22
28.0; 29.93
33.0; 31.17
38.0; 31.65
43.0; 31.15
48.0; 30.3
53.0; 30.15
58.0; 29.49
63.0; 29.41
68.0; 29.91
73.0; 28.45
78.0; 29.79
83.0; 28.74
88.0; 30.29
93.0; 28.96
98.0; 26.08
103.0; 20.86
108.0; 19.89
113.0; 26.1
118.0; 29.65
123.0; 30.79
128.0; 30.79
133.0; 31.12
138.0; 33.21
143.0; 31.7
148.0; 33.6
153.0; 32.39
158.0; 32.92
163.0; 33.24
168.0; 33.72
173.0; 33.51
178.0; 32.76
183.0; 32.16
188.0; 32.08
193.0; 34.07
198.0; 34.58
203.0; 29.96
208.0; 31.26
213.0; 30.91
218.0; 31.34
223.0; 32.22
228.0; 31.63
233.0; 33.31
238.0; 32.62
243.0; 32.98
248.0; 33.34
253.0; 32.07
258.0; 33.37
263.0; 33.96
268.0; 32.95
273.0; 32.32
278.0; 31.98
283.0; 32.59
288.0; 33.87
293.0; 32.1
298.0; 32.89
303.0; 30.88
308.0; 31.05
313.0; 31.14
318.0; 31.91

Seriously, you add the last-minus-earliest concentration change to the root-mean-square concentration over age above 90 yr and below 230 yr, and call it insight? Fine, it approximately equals 33.6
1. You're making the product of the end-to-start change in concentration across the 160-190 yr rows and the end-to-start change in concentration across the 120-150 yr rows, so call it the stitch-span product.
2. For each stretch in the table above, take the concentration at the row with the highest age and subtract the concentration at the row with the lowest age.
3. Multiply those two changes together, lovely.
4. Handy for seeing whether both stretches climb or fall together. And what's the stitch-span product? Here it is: -3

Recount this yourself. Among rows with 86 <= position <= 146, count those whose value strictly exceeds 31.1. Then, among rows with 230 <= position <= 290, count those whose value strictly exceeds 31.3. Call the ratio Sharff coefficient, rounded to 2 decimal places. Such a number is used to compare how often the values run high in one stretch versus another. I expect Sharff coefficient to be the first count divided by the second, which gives 0.25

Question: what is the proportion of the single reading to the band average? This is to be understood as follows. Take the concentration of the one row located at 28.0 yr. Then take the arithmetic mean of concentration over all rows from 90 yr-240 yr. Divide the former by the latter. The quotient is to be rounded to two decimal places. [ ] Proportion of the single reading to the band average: 0.97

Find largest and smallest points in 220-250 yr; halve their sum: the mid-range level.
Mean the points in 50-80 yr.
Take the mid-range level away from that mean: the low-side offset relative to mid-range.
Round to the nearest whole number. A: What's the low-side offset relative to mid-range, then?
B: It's -3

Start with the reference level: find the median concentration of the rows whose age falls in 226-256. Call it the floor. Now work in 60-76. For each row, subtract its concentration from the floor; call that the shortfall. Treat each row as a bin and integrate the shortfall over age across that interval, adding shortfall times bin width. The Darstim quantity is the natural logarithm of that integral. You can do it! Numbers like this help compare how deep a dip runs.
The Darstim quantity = 4.0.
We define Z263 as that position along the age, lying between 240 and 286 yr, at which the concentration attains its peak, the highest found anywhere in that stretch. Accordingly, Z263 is 263.0 yr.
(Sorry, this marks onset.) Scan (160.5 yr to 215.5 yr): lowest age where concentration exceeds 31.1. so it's 163.0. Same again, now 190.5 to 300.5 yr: 193.0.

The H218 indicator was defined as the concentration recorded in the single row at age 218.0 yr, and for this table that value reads 31.34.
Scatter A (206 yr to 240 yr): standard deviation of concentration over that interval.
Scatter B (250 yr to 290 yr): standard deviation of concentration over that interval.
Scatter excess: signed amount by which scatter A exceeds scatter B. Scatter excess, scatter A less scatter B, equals 0.1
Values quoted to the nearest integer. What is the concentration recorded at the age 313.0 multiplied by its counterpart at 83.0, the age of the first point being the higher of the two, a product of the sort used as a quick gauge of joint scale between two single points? 895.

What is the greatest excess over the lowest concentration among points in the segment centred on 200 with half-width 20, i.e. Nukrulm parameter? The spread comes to 4.6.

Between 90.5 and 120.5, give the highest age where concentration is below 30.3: 118.0 yr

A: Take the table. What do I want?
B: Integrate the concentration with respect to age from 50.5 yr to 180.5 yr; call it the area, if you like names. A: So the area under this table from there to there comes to 3888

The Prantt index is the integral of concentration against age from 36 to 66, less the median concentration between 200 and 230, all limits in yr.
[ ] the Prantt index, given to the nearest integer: 879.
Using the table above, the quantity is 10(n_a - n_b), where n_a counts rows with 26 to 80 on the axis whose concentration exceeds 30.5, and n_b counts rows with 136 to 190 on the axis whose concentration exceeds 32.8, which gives -30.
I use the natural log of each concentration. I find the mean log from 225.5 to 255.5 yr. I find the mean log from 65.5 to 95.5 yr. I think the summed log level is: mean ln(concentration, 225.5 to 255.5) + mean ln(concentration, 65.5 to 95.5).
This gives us 6.87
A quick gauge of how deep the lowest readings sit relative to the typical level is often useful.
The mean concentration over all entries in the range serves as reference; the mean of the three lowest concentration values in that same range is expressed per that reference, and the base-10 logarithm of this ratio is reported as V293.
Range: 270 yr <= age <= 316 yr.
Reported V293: -0.015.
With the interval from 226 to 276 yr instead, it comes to -0.011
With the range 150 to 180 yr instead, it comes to -0.005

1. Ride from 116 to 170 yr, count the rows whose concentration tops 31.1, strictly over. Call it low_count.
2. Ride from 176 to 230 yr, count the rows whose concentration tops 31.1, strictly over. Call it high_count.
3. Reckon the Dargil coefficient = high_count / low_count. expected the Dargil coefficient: 1.1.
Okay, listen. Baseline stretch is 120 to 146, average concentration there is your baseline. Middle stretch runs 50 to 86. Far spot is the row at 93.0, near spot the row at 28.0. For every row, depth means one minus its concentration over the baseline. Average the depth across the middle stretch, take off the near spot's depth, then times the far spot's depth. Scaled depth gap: 0.001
